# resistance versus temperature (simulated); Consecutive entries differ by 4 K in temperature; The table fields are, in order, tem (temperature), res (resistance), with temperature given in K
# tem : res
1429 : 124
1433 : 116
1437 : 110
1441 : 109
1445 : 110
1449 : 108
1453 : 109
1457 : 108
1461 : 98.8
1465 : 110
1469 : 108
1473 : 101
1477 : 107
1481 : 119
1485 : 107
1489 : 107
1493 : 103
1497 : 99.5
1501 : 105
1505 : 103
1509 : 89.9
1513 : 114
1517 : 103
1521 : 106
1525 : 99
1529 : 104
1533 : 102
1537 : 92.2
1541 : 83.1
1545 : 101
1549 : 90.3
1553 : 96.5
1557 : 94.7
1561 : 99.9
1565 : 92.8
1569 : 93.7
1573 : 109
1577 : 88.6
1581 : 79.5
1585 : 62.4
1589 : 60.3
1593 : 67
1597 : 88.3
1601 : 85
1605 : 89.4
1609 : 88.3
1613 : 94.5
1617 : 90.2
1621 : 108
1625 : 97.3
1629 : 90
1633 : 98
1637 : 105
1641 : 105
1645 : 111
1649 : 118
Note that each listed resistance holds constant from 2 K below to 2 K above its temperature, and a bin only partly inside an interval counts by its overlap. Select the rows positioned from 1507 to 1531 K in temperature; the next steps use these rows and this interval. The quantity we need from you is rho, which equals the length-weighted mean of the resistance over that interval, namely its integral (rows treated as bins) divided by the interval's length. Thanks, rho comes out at 103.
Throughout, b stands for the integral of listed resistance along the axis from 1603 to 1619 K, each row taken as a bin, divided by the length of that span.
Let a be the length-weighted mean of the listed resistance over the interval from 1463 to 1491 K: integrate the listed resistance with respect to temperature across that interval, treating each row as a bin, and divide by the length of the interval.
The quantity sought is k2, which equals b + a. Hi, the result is 199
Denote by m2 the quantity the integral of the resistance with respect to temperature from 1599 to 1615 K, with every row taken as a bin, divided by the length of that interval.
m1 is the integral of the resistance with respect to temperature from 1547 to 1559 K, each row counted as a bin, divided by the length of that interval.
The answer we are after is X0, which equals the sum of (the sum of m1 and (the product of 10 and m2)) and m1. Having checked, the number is 1081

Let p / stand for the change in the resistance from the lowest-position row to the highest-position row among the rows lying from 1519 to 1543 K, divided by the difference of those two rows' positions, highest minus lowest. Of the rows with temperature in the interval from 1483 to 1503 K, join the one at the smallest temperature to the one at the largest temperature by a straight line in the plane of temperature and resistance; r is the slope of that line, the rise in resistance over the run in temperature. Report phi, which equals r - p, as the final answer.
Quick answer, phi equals 1.0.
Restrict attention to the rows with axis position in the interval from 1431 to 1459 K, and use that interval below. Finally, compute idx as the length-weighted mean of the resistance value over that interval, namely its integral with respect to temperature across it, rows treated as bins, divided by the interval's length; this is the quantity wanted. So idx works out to 110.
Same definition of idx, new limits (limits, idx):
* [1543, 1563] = 96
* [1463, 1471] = 109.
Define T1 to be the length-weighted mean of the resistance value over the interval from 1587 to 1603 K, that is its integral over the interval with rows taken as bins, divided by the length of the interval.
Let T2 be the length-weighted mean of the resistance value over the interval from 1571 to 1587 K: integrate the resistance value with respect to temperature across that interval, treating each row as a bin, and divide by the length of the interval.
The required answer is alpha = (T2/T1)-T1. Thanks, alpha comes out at -74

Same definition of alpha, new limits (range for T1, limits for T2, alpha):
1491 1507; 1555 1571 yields -102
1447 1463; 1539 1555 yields -105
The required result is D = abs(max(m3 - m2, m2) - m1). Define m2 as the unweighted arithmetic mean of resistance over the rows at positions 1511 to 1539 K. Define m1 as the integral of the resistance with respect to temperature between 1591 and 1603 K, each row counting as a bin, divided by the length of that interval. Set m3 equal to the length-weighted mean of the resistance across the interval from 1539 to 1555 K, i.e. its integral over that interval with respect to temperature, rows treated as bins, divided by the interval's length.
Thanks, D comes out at 23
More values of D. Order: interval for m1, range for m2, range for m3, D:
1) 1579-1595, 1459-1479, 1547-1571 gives 38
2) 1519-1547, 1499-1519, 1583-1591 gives 5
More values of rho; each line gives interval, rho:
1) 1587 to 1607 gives 78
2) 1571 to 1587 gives 85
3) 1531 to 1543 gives 92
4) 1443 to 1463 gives 107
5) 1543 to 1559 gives 96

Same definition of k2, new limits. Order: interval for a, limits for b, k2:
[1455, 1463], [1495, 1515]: 206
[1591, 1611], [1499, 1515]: 187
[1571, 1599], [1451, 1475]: 185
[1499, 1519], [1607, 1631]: 198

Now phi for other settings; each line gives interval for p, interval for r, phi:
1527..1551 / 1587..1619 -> 1.8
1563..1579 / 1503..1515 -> 1.7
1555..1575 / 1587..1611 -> 0.5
